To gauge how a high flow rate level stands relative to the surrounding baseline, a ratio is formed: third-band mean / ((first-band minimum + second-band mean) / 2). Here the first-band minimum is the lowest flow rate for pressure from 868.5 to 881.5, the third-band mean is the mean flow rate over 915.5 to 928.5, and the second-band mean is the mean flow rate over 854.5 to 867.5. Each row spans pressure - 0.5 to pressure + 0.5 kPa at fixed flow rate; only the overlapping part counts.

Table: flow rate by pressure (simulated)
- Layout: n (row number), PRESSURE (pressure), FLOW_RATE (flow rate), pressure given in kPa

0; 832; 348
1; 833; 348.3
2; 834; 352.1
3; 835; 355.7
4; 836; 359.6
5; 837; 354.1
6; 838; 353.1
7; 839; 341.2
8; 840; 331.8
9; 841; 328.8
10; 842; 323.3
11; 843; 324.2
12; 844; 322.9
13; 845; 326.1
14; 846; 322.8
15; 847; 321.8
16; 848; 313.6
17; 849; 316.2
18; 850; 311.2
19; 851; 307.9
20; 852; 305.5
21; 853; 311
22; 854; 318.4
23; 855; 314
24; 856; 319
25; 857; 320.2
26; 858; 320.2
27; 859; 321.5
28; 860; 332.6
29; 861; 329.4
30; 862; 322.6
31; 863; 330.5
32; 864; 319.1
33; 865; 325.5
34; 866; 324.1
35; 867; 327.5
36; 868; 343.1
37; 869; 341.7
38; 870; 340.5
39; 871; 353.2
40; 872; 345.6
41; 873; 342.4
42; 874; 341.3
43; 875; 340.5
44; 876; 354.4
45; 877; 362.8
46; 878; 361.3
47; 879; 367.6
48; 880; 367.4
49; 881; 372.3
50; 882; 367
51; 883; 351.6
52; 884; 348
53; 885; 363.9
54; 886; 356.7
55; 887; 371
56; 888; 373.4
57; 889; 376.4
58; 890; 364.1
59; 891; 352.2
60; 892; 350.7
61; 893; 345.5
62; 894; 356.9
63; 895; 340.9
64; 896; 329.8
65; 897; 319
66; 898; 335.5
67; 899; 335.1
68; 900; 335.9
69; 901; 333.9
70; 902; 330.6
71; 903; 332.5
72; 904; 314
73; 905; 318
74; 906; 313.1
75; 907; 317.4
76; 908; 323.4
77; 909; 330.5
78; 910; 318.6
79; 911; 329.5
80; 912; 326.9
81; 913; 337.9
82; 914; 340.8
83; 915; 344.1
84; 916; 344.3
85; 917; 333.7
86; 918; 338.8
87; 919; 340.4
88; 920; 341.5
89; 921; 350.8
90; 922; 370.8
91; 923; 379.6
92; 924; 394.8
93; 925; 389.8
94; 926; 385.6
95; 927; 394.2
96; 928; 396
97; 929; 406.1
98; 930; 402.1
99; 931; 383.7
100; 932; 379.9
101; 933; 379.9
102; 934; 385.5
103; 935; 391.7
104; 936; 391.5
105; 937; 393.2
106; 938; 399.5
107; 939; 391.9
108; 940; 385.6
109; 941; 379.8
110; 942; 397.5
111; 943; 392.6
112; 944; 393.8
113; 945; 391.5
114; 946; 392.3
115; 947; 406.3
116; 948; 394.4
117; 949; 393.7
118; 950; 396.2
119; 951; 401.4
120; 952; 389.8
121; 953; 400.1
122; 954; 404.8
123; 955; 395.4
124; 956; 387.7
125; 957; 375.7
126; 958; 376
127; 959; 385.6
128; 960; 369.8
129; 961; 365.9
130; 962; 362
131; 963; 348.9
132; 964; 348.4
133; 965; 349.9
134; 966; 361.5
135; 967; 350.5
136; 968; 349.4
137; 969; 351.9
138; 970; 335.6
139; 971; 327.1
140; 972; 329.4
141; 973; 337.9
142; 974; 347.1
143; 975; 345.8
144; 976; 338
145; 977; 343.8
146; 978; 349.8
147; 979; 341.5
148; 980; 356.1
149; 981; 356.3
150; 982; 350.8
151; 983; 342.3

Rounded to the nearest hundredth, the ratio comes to 1.10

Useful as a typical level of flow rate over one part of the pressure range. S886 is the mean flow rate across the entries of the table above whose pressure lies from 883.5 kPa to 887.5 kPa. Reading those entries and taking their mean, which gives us 360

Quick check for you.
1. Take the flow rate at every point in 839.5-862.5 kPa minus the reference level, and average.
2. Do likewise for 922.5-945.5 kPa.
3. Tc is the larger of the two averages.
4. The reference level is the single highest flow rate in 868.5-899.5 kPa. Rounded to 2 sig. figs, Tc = 14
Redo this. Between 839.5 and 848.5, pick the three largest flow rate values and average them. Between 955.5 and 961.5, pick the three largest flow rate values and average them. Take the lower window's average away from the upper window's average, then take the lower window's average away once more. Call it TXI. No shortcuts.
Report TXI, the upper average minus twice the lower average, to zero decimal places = -275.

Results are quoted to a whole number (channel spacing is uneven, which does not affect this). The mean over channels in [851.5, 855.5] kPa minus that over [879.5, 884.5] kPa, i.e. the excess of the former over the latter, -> -49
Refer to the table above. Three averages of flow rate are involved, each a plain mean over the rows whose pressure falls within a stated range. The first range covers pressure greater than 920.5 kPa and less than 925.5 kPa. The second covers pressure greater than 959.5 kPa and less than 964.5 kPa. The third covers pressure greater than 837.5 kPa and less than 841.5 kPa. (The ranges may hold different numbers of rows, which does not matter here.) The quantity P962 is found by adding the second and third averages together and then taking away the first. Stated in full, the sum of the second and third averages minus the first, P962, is 321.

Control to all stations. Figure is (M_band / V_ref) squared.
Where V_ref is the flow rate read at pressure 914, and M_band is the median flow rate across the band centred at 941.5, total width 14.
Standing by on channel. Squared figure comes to 1.33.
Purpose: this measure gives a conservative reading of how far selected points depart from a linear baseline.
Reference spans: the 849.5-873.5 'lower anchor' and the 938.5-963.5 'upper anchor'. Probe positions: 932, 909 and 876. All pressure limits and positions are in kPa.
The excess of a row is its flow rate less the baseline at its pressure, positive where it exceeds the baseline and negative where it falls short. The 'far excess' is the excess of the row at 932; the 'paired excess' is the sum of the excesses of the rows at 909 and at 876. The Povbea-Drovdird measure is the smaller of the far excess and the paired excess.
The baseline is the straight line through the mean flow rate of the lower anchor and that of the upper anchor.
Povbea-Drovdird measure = -10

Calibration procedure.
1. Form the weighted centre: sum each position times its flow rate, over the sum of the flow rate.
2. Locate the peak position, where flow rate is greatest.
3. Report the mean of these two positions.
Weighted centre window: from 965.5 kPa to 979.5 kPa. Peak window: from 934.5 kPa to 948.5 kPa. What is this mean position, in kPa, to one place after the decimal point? 959.7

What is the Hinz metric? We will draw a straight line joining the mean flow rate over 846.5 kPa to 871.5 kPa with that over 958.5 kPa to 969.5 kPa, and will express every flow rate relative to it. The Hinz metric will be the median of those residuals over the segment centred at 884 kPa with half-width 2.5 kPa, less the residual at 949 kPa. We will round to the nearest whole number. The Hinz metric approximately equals -16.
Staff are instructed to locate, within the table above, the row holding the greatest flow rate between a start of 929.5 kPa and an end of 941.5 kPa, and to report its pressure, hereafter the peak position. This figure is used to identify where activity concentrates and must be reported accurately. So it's 930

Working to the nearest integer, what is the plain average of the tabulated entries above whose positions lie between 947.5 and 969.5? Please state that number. 375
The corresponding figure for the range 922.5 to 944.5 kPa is 391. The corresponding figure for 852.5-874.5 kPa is 329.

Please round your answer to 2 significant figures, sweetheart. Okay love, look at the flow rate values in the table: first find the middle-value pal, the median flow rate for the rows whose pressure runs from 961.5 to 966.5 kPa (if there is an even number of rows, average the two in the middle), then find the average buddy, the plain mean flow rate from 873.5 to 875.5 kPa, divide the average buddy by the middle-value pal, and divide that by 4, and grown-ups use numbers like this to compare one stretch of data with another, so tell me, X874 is 0.24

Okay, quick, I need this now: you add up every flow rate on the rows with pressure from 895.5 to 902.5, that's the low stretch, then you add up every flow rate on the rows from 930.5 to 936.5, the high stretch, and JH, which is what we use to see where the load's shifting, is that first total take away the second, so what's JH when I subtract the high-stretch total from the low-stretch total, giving 8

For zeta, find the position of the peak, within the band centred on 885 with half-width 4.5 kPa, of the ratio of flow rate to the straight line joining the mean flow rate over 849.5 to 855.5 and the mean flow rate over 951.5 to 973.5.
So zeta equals 881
